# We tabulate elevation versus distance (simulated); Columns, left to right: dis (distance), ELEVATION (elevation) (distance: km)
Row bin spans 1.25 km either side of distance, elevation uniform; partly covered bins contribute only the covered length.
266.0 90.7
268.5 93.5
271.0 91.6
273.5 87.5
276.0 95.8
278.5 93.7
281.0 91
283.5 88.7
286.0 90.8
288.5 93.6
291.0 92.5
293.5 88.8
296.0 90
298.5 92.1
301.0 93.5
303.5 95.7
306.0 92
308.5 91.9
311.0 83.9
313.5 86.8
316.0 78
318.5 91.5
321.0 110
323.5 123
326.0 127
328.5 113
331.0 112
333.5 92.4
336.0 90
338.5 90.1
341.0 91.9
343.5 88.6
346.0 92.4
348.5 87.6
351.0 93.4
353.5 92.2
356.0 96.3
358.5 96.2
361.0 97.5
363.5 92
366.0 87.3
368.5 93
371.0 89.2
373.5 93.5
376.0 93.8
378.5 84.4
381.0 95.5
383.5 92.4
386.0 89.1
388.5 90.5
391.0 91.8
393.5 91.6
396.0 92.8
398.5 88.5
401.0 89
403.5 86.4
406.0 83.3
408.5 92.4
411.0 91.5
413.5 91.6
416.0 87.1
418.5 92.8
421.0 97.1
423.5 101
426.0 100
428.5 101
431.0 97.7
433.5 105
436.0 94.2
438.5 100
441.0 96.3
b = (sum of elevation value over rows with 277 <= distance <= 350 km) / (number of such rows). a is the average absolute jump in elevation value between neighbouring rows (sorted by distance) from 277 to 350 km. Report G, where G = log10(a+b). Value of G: 2.00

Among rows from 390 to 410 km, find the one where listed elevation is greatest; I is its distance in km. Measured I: 396.0 km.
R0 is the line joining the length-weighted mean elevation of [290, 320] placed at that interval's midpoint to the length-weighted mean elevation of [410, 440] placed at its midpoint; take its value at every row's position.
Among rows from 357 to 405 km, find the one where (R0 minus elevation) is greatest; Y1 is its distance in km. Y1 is 378.5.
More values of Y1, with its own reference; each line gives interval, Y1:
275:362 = 316.0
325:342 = 338.5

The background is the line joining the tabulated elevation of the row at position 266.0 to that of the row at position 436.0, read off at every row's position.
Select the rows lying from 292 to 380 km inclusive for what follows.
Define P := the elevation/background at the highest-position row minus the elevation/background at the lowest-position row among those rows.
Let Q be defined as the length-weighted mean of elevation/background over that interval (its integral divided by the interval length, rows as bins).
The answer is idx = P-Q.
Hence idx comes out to -1.09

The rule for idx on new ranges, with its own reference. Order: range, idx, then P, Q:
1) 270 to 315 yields -1.06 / -0.062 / 1.00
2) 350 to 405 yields -1.07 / -0.087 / 0.99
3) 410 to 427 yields -0.92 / 0.087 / 1.01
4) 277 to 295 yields -1.06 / -0.057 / 1.00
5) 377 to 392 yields -0.90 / 0.077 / 0.97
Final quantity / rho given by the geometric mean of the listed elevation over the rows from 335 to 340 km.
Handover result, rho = 90.0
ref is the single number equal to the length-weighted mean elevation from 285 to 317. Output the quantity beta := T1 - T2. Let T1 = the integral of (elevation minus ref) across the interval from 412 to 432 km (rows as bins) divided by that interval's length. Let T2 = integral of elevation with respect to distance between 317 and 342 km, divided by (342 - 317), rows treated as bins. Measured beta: -98.0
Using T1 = 6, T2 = 104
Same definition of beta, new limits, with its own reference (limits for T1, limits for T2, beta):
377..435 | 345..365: -90.7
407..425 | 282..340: -92.7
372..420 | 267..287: -91.2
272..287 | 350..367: -92.4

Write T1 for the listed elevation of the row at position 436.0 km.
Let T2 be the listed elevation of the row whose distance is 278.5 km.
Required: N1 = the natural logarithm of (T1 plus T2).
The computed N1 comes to 5.24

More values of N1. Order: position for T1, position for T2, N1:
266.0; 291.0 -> 5.21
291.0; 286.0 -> 5.21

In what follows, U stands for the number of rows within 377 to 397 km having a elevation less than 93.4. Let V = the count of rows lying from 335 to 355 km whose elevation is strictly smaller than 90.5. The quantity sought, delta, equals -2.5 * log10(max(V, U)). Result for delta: -2.1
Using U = 7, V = 4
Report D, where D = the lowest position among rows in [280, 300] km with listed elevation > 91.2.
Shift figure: 288.5 km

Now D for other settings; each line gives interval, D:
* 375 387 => 376.0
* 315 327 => 318.5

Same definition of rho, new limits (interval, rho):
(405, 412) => 89.0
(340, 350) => 90.1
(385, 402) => 90.5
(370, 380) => 90.1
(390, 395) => 91.7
